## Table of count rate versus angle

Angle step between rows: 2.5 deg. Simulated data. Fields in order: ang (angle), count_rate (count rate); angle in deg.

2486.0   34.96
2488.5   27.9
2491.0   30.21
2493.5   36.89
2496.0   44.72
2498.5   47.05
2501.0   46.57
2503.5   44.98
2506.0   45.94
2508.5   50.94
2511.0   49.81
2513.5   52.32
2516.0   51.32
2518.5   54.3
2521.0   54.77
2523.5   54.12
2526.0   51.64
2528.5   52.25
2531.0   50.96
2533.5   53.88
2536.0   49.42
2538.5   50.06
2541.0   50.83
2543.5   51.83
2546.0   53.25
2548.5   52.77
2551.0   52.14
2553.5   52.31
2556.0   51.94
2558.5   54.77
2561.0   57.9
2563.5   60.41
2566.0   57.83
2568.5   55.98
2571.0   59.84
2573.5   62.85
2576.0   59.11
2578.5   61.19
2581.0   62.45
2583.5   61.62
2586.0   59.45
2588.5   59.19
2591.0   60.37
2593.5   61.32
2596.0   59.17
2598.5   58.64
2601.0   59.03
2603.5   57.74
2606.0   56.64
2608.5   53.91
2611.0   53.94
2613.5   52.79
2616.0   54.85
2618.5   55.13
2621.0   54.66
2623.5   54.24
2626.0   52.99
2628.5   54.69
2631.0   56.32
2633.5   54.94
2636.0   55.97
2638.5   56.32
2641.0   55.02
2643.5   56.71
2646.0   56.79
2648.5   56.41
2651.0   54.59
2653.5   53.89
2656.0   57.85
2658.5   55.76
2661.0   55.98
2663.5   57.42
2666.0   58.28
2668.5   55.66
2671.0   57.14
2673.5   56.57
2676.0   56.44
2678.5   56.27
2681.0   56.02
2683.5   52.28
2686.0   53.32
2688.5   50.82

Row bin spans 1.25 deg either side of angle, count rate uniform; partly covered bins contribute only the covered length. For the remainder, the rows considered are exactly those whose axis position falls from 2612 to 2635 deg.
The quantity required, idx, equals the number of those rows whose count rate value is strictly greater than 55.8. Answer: 1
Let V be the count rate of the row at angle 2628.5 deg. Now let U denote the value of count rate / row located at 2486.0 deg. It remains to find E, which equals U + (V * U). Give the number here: 1947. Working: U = 34.96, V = 54.69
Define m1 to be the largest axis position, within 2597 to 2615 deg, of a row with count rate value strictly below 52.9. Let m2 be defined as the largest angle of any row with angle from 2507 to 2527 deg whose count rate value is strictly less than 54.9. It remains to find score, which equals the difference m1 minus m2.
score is 87.5 deg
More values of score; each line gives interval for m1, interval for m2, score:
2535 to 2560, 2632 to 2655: -97.5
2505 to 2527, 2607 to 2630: -102.5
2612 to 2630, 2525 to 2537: 77.5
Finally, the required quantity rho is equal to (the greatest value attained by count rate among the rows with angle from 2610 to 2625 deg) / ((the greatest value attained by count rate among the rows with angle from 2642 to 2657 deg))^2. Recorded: 0.016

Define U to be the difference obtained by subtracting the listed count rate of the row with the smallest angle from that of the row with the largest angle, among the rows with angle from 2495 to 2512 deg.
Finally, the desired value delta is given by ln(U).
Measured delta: 1.6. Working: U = 5.1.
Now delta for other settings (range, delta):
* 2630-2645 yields -0.9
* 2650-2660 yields 0.2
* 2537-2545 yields 0.6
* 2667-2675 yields -0.1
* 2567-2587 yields 1.2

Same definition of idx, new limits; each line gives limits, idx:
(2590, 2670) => 17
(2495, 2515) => 0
